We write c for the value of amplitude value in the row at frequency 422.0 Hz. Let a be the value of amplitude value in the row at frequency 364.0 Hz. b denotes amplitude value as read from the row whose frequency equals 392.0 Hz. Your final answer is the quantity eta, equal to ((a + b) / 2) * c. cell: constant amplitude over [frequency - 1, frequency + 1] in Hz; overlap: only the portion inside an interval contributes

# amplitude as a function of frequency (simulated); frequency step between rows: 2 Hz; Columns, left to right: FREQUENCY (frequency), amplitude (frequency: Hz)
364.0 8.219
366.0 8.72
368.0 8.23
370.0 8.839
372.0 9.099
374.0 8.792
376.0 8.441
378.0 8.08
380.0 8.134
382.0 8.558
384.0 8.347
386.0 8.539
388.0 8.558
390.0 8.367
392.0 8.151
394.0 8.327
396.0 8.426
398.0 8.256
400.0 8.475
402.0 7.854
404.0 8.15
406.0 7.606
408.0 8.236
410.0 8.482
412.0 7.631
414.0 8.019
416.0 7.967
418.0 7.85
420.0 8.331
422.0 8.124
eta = 66.5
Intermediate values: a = 8.219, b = 8.151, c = 8.124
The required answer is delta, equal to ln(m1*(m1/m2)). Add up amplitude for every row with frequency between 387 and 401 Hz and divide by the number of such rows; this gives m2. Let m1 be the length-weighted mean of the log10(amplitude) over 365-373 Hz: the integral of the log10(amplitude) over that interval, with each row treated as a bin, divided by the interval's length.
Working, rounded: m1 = 0.940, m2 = 8.37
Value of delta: -2.25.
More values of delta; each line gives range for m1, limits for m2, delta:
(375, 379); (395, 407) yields -2.27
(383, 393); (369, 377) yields -2.33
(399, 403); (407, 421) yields -2.27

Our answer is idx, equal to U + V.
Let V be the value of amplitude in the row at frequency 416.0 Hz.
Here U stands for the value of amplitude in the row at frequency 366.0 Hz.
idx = 16.7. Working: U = 8.72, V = 7.967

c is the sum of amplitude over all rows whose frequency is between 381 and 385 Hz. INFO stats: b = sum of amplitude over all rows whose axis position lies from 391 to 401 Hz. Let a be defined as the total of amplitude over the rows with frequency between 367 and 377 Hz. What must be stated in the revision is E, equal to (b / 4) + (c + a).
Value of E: 71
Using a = 43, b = 42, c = 17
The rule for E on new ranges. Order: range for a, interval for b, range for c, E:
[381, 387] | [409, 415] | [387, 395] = 65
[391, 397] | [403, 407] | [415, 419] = 45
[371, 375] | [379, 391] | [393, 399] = 56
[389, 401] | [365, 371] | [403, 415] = 105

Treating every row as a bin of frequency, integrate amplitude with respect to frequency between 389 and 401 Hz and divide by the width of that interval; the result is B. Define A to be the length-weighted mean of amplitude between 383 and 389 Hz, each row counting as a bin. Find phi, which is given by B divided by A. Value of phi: 0.98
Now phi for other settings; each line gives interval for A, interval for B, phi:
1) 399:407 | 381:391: 1.06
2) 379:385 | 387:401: 1.00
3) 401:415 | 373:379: 1.06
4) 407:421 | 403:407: 0.98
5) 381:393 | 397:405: 0.97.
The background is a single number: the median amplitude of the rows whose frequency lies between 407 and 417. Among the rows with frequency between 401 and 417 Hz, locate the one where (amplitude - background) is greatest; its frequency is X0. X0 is 410.0 Hz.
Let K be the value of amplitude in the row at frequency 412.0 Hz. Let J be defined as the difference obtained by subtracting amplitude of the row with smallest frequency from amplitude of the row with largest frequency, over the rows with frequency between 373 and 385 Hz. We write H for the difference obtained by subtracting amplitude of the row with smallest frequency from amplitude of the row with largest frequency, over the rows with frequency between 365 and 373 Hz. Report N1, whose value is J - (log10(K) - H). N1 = -0.9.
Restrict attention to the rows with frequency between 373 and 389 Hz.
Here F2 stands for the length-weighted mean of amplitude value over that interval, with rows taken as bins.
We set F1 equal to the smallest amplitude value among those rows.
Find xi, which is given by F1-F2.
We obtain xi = -0.35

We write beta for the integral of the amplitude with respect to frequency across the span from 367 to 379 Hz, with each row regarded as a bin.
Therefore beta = 103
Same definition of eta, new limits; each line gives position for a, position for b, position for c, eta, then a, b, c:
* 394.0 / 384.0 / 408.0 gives 68.7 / 8.327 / 8.347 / 8.236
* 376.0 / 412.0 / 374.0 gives 70.7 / 8.441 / 7.631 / 8.792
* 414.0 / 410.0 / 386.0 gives 70.5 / 8.019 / 8.482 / 8.539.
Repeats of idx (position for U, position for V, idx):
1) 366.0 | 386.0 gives 17.3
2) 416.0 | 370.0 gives 16.8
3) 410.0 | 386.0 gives 17.0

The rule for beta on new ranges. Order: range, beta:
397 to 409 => 97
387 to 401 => 117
